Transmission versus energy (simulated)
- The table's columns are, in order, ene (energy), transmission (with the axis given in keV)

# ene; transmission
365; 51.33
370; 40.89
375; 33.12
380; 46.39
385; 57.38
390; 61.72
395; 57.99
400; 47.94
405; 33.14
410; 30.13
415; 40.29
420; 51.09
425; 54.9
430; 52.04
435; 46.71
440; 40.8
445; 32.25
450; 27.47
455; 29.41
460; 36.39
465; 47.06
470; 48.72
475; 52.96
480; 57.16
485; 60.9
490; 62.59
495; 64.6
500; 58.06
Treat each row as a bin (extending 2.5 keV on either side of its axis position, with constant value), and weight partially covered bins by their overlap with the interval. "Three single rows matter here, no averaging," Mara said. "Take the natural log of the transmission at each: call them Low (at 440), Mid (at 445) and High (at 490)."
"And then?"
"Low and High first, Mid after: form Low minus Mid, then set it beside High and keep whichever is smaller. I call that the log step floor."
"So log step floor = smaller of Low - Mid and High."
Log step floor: 0.2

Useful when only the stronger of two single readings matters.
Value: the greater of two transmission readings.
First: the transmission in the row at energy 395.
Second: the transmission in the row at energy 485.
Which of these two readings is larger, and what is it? 61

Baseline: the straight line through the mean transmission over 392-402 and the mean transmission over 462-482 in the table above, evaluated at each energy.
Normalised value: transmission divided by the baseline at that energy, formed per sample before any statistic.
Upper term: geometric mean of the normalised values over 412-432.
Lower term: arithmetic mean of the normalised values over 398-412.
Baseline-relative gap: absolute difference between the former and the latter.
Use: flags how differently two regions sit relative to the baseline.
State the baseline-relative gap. 0.24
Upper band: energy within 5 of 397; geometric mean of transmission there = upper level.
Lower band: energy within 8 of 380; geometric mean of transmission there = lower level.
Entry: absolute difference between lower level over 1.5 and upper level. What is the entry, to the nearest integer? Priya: 23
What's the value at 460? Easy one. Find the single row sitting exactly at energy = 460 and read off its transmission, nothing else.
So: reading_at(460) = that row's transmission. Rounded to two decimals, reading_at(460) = 36.39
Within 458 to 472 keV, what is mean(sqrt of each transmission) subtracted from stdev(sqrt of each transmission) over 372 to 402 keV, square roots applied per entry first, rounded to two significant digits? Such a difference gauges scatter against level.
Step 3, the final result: -5.9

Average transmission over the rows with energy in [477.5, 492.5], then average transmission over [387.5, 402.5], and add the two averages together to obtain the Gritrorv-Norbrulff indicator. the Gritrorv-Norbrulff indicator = 116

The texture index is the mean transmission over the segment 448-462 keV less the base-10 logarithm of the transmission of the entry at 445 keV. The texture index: 30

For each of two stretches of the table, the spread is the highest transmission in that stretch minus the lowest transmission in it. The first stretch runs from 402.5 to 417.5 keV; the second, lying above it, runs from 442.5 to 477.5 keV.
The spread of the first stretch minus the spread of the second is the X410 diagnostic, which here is -15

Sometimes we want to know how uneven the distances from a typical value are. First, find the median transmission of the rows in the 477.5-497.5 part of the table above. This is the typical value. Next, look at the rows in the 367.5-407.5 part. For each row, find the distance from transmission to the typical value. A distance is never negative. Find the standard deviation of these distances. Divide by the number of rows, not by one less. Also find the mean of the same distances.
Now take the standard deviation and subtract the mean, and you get -4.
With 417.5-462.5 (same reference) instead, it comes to -11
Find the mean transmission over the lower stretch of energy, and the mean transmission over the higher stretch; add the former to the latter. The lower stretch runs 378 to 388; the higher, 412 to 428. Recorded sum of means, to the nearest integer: 101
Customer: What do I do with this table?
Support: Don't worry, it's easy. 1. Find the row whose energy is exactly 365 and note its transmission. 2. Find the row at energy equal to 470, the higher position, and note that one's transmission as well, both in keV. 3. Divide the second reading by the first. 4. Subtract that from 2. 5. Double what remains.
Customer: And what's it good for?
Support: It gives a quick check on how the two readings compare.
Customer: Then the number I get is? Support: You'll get 2.10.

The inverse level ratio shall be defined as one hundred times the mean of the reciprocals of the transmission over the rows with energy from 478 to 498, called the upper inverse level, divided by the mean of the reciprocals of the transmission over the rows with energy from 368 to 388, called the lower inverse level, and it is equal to 70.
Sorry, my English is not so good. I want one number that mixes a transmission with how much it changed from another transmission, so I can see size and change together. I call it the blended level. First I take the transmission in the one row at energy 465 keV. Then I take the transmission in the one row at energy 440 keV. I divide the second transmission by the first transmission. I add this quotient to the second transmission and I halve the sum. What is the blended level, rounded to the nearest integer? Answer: 21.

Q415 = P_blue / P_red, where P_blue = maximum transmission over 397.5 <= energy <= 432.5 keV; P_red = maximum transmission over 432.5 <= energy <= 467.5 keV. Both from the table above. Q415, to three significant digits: 1.17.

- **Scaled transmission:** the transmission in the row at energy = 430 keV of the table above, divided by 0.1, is 520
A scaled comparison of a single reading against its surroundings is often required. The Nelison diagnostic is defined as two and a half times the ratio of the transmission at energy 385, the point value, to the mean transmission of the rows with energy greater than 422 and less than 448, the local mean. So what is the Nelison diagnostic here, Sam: 3.2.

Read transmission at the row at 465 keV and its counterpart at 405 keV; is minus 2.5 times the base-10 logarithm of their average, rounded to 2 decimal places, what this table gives -4.01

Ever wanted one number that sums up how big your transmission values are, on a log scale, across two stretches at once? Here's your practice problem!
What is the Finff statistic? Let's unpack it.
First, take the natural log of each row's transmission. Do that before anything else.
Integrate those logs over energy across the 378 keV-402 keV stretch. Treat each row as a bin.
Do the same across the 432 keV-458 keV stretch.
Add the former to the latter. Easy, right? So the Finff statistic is 188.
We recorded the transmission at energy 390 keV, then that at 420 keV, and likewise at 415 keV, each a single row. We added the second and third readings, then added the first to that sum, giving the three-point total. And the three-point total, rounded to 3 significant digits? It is 153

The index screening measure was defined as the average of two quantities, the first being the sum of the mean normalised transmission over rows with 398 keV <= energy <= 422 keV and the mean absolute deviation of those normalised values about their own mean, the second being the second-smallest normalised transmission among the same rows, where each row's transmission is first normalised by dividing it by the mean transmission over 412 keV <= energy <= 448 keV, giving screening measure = 0.89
